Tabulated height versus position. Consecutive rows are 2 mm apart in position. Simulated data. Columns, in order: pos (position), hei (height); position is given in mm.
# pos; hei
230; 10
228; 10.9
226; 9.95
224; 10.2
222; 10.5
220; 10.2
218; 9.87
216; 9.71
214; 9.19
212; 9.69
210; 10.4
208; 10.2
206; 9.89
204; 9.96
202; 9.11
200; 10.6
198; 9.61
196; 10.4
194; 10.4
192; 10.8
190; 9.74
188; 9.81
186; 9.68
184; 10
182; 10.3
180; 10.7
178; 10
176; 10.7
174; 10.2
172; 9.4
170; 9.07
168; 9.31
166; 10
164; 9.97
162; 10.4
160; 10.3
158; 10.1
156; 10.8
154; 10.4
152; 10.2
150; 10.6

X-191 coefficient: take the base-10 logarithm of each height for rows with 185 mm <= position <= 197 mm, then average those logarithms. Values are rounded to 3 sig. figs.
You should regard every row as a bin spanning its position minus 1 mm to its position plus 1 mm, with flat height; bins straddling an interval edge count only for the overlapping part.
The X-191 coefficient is 1.01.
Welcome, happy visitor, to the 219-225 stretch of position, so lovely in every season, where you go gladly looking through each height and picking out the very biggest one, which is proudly 10.5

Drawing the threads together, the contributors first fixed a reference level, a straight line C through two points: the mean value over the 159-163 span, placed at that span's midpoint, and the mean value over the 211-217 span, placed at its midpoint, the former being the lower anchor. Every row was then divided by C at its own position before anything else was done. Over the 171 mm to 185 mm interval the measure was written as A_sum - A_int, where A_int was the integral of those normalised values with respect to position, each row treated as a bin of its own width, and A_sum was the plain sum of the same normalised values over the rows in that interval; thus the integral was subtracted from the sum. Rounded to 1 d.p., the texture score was -7.1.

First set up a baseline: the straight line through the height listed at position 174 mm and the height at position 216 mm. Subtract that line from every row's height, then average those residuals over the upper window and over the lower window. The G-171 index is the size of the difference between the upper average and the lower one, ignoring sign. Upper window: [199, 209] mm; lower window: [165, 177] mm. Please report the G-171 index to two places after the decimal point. 0.56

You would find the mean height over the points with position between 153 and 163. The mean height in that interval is 10.4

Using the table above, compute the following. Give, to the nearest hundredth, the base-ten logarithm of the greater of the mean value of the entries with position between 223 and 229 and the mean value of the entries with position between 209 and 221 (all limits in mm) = 1.01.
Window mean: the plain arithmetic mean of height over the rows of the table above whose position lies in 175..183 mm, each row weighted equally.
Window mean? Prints 10.4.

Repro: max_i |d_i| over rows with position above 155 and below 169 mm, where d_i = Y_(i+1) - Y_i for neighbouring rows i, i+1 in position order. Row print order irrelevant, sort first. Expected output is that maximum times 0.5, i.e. 0.35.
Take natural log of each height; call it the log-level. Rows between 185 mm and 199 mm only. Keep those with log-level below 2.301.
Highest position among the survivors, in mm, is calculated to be 198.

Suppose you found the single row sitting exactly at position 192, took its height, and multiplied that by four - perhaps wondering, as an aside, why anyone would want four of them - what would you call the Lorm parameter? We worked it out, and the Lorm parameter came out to 43.2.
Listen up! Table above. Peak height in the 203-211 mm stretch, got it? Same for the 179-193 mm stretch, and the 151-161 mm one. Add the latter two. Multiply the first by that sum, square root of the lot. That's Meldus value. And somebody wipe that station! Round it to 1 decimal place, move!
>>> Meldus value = 15.0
